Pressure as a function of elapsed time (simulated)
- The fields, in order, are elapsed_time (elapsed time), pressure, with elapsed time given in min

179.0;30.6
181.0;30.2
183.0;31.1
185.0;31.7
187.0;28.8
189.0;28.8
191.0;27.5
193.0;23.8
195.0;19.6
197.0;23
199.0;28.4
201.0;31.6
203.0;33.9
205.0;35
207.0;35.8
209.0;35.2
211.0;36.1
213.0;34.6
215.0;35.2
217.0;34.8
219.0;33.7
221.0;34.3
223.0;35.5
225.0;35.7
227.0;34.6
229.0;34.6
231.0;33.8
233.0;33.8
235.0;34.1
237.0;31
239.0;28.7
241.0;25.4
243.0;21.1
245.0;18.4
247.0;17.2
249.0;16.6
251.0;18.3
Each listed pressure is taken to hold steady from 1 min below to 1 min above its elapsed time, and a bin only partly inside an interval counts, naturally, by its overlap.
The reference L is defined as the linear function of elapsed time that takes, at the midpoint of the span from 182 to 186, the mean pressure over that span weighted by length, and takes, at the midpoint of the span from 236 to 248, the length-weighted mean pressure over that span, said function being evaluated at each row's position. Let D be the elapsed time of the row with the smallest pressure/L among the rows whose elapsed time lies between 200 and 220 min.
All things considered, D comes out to 201.0 min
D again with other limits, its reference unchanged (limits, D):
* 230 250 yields 249.0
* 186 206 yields 195.0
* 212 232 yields 213.0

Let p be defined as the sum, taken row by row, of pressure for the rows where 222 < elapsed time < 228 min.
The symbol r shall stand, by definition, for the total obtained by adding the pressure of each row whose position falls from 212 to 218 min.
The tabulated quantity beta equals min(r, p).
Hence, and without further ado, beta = 105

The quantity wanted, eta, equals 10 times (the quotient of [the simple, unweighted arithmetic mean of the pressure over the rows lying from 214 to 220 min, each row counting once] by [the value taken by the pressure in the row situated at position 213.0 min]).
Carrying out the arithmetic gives 10.0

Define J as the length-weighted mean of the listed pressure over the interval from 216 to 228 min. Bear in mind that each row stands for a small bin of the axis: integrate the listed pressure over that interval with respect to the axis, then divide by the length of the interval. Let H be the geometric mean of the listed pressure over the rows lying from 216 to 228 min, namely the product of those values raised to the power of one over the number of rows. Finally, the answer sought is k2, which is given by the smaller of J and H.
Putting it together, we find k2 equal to 35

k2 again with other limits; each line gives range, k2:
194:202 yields 25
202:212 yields 35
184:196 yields 26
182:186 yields 31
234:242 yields 30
